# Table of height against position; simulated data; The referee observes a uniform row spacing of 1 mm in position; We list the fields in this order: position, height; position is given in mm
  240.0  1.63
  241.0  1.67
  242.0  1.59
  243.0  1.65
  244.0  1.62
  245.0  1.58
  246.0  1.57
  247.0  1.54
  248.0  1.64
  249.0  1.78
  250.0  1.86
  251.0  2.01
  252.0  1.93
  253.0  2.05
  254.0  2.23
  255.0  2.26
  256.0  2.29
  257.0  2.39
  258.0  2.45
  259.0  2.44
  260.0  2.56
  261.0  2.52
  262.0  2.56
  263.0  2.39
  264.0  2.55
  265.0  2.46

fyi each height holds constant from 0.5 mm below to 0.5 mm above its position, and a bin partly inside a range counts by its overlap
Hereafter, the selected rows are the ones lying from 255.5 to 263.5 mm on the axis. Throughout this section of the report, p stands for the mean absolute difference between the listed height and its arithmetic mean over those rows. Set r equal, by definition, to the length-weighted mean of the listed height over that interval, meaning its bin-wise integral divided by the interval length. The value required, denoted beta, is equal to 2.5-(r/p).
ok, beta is -31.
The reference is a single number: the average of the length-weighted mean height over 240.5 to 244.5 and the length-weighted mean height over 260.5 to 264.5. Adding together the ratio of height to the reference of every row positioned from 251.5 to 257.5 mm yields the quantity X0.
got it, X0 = 6.4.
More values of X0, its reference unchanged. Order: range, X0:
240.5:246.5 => 4.7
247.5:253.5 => 5.4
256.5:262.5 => 7.2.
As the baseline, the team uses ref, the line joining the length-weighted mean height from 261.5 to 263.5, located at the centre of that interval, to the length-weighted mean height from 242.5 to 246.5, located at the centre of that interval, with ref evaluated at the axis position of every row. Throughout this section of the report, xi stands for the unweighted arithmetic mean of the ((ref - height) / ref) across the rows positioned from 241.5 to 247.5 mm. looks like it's 0.00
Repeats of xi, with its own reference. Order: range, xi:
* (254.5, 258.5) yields -0.07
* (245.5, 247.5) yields 0.09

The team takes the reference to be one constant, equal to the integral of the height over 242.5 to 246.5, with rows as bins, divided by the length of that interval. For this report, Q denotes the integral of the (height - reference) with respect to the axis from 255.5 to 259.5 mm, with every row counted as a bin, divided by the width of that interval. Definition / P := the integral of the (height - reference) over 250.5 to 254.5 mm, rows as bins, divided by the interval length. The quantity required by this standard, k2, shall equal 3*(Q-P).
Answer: 1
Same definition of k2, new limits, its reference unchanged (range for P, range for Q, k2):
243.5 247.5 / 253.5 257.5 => 2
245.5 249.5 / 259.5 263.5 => 3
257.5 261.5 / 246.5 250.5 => -2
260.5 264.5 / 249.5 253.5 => -2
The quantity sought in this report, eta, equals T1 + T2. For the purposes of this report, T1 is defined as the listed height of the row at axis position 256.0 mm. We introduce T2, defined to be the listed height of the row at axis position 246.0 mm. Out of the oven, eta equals 3.9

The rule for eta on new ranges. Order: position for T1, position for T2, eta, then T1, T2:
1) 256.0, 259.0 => 4.7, 2.29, 2.44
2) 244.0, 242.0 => 3.2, 1.62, 1.59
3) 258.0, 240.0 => 4.1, 2.45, 1.63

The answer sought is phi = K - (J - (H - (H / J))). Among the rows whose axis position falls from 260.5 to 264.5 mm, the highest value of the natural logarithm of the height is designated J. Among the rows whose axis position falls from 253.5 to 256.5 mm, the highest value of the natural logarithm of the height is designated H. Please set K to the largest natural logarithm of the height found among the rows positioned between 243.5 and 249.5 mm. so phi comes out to -0.42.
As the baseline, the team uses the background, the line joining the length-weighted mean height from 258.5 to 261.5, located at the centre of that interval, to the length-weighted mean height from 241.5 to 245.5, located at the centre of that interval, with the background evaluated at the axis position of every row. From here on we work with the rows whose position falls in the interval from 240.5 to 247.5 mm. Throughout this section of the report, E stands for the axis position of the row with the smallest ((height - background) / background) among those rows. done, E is 247.0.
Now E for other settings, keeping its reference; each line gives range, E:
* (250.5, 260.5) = 252.0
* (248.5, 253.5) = 252.0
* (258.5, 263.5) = 263.0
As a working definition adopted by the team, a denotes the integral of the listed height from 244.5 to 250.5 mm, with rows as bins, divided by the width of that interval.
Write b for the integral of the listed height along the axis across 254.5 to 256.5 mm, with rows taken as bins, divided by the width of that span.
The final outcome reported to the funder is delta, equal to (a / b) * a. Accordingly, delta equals 1.2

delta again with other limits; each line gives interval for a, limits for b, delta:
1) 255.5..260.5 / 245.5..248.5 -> 3.7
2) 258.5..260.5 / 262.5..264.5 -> 2.5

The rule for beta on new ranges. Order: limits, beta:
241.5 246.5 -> -58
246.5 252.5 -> -10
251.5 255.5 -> -14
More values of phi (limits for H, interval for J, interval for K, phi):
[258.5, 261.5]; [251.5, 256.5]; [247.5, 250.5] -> -0.40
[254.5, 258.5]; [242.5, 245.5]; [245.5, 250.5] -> -0.77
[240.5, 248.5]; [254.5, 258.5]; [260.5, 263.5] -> -0.02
